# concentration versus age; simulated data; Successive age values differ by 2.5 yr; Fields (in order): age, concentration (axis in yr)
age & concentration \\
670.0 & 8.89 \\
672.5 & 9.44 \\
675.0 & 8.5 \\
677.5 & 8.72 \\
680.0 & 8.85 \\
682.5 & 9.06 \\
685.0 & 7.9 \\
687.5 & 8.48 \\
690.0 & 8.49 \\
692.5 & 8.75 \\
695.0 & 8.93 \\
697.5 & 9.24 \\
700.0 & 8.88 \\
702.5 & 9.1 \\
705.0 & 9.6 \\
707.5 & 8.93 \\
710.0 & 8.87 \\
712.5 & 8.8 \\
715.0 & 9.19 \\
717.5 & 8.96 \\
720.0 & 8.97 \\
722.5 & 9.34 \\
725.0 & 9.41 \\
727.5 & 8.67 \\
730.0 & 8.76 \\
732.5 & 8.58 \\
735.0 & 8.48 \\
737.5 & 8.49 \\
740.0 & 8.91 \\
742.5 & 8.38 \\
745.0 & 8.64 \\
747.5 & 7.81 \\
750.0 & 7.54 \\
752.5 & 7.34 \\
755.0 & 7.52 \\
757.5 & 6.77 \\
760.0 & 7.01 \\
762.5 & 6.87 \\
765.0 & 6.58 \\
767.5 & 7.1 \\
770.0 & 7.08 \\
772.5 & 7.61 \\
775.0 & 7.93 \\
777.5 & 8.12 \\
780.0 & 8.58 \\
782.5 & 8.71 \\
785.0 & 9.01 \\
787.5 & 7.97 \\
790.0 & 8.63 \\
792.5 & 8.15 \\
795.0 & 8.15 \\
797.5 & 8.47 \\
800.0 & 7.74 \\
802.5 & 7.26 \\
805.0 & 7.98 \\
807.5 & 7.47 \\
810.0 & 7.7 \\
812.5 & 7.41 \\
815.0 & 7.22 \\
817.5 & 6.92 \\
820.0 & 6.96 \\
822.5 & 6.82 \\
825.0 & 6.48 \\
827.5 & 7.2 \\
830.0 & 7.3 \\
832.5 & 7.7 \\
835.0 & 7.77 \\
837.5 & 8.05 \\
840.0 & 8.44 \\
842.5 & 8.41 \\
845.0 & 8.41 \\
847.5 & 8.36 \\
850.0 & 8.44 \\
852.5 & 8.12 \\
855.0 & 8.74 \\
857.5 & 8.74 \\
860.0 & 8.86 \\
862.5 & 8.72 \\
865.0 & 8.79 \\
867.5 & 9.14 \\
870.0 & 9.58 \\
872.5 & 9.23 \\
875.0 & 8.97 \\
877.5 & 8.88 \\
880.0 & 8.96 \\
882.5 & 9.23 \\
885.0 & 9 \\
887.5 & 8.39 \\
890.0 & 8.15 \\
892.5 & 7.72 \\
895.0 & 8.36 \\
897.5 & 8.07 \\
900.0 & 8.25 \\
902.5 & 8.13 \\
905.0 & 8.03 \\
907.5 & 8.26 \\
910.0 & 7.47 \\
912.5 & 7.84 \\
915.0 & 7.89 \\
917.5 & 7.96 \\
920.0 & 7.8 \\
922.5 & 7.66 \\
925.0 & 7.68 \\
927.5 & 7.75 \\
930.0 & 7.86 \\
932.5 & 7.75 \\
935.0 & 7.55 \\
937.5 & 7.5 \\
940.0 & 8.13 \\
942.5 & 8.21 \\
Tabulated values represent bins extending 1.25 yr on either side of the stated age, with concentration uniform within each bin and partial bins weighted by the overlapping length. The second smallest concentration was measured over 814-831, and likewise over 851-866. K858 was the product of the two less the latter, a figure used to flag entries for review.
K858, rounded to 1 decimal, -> 50.8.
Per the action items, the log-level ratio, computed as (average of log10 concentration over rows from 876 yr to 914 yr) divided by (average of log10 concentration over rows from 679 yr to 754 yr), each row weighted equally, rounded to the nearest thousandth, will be 0.979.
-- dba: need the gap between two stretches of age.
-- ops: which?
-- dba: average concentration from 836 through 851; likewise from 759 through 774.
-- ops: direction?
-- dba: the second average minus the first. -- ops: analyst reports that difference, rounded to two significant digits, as -1.3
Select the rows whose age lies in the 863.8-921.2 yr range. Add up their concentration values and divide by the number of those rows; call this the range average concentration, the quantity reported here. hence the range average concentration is 8.4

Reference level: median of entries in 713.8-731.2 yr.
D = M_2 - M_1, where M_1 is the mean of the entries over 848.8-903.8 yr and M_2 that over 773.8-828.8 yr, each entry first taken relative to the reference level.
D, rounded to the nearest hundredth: -0.89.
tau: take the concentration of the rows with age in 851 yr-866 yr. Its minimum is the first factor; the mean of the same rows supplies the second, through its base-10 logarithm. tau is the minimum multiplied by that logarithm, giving 7.6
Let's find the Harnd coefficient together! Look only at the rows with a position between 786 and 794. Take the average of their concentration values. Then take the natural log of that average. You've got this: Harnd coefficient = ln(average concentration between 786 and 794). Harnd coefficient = 2.11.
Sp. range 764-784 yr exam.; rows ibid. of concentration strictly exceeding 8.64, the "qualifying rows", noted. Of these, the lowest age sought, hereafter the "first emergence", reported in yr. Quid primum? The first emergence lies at 782.5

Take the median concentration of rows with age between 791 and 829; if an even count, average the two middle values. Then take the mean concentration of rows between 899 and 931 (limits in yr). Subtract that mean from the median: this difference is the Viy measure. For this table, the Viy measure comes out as -0.5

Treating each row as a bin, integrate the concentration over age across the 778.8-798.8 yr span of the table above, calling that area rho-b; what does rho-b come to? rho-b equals 169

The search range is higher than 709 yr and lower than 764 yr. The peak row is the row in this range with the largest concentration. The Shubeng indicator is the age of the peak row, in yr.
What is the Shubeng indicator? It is 725.0 yr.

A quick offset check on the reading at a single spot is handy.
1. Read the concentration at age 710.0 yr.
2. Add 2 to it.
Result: 10.9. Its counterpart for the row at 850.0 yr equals 10.4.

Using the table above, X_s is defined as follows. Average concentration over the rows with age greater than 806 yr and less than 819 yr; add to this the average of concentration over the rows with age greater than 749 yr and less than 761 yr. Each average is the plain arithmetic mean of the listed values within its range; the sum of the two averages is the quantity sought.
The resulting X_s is 14.6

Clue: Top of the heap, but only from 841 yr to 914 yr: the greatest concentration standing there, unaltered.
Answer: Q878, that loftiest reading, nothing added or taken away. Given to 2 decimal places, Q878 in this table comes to 9.58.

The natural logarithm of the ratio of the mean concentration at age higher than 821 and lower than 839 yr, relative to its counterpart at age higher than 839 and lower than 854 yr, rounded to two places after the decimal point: -0.13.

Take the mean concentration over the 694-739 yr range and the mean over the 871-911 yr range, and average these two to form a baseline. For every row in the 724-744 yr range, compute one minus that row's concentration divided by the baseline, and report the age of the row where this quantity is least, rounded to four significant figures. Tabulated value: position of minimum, 725.0 yr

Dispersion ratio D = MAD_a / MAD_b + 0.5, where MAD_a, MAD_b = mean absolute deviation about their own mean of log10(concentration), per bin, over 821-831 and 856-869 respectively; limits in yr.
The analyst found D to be 3.7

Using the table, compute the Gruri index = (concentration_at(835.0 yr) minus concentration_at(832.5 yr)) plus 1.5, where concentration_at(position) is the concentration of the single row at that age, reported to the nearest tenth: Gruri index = 1.6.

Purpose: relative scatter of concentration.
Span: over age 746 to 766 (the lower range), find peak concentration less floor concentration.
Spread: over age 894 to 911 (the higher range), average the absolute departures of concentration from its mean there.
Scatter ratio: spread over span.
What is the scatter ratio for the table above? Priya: 0.16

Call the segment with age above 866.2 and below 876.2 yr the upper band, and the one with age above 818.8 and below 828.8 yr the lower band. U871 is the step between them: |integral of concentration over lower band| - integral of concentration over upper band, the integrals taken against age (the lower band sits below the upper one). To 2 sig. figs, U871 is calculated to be -24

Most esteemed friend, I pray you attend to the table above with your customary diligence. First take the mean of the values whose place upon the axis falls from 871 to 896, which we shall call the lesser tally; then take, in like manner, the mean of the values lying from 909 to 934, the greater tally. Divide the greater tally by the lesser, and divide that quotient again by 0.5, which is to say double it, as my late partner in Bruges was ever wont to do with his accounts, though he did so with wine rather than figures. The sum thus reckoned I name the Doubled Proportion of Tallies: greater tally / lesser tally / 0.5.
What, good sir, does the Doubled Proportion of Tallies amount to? 1.8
